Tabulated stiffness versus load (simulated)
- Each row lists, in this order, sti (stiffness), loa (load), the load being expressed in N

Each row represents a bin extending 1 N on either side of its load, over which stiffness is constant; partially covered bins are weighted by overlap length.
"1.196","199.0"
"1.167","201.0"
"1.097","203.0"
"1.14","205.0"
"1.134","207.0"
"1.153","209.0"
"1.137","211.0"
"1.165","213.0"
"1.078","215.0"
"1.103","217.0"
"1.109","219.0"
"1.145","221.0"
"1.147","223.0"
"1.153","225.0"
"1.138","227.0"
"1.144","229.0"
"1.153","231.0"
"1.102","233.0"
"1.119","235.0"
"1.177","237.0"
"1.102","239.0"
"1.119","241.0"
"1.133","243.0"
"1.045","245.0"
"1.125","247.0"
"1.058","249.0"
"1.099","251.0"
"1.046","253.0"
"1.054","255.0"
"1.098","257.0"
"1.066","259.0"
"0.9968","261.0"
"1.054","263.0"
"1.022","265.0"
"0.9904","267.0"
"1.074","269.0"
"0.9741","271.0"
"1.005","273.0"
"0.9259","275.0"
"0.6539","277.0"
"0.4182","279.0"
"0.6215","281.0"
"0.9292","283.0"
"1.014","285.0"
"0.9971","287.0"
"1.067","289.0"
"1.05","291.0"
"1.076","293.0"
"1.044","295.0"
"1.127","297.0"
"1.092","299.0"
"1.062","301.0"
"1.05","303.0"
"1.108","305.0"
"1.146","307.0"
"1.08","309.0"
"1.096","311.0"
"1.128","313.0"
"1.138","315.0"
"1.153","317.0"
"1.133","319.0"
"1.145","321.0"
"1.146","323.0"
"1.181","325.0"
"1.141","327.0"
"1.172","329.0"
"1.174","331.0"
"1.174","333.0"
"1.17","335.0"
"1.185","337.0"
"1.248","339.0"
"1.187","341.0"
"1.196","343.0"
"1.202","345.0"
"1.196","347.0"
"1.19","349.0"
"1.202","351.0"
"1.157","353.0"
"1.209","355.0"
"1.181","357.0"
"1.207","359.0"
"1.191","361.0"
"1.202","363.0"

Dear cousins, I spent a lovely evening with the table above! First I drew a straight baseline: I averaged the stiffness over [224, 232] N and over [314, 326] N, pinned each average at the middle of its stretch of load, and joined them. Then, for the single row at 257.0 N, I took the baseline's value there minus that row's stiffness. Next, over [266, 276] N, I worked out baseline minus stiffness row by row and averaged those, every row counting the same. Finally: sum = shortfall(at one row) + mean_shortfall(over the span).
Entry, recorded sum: 0.20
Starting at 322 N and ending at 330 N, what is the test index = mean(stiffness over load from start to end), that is 1.16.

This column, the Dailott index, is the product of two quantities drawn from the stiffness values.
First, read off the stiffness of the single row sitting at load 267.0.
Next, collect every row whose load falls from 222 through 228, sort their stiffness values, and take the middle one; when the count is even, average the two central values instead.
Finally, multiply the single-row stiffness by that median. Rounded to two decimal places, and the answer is 1.14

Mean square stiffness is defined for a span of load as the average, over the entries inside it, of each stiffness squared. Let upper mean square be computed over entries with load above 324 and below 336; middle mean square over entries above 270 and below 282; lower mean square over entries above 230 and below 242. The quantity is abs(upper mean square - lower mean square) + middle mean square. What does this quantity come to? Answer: 0.73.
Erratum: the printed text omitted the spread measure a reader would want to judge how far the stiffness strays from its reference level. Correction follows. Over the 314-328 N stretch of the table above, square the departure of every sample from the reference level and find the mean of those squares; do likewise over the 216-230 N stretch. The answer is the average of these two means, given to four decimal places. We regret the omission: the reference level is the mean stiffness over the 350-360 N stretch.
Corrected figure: 0.0028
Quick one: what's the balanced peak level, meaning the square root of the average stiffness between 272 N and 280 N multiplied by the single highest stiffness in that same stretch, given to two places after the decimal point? 0.87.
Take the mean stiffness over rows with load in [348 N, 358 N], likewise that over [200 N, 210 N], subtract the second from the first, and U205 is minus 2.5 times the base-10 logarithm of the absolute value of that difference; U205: 3.26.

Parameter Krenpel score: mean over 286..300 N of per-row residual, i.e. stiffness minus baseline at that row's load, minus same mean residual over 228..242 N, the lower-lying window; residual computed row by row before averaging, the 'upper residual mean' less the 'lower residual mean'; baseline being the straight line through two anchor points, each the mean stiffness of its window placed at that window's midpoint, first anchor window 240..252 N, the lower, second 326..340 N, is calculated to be -0.12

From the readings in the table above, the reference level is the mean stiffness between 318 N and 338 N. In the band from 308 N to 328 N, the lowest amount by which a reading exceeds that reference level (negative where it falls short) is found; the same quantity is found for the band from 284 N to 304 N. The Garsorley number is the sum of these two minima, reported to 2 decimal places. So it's -0.25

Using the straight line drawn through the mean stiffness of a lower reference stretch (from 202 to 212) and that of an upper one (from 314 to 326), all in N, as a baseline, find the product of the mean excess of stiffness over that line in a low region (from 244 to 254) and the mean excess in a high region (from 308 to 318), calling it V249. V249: 0.0019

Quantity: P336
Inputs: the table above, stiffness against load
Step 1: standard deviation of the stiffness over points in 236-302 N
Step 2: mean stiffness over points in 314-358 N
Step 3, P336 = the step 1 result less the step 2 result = -1.02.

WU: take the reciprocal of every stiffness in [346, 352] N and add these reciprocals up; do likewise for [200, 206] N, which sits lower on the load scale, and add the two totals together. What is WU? 5.15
